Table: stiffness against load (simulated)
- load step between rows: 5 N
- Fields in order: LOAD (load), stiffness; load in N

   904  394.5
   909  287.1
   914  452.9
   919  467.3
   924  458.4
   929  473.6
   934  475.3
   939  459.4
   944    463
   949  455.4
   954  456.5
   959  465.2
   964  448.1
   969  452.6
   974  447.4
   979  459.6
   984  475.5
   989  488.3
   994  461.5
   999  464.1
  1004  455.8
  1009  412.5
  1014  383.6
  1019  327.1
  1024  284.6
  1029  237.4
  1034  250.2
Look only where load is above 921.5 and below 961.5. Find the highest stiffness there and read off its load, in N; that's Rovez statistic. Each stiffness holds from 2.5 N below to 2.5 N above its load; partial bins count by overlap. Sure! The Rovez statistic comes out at 934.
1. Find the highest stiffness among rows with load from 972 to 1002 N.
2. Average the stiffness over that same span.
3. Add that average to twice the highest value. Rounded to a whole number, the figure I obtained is 1443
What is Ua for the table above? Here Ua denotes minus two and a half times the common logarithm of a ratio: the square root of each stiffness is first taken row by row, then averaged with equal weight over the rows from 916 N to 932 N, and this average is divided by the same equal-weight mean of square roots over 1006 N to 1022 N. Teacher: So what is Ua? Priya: -0.12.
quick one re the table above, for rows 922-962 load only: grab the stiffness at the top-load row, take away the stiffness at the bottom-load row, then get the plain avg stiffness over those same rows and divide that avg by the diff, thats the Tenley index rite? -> 68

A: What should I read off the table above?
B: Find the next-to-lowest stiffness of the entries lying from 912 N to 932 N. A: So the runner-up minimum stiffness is 458.4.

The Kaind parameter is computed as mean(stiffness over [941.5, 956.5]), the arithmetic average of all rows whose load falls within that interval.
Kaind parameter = 458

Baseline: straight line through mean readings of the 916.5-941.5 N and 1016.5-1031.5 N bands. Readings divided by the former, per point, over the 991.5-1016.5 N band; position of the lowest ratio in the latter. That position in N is 1014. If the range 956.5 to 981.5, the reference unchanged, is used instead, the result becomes 964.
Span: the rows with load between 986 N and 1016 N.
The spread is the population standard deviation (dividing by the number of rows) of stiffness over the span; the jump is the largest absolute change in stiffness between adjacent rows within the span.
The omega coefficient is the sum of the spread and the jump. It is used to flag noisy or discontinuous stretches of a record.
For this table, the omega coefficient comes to 78.5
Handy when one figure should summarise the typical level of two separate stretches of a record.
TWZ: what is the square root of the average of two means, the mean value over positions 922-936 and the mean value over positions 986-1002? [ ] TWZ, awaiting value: 21.7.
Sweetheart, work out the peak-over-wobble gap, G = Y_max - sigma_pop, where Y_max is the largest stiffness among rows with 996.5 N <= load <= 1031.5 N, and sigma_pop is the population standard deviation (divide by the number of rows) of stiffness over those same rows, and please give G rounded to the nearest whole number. 384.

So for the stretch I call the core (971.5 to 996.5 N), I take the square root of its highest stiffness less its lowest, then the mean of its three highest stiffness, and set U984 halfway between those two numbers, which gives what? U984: 241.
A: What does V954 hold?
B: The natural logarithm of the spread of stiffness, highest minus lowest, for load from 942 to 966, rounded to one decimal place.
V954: 2.8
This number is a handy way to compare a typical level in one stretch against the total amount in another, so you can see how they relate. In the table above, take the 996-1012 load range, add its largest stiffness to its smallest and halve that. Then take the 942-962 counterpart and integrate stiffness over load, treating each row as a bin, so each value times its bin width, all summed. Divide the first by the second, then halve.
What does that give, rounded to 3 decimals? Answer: 0.024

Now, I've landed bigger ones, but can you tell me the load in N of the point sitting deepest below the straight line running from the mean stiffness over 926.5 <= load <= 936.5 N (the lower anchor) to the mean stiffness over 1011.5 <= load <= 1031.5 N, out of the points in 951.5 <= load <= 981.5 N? 954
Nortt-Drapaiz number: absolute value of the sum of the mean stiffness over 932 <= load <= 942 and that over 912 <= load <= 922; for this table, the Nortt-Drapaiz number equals 927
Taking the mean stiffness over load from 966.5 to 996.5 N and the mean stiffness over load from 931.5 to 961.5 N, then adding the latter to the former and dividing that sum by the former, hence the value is 1.996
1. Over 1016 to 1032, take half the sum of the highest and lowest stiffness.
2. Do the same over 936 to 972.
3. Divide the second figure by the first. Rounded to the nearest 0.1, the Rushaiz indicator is 1.6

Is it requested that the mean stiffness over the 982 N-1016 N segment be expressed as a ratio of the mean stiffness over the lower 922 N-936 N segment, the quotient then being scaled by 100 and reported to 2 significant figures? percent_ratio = 96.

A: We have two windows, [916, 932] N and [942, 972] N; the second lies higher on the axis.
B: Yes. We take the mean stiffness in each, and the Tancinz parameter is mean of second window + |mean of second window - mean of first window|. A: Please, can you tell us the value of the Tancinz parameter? 466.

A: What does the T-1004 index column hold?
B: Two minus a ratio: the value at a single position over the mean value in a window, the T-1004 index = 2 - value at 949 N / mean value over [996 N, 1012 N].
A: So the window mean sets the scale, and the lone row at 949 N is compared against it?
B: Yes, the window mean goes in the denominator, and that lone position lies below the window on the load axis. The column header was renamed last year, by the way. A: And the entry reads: 0.97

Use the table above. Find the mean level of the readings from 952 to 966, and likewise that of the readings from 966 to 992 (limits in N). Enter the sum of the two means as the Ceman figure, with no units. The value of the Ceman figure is 921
